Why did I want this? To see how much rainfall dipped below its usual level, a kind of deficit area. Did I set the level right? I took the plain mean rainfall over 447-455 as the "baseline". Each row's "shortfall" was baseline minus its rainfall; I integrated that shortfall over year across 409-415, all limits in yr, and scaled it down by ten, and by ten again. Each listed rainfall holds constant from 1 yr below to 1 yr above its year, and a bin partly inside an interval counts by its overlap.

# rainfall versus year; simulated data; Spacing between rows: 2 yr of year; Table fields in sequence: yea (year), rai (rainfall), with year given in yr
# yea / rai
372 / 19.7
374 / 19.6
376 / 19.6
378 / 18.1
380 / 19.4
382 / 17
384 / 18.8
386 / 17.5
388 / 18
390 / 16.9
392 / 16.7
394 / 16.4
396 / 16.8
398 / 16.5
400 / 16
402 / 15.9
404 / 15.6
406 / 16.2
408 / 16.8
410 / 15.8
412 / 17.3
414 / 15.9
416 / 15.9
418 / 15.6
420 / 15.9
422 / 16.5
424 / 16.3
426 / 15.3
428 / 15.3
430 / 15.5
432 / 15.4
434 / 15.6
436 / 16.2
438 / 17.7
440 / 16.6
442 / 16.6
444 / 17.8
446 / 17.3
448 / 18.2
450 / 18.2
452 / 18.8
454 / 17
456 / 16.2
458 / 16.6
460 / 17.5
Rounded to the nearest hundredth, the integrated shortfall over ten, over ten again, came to 0.10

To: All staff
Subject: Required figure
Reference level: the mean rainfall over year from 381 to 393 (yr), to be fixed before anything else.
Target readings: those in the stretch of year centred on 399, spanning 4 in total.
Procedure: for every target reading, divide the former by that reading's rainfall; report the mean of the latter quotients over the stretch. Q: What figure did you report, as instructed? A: 1.08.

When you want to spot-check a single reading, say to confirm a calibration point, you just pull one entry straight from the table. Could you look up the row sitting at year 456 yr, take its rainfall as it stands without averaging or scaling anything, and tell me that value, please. 16.2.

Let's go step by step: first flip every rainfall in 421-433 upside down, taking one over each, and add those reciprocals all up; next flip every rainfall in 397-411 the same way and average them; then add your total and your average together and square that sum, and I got 0.20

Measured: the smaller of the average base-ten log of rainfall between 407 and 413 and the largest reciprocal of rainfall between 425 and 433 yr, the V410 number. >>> 0.0654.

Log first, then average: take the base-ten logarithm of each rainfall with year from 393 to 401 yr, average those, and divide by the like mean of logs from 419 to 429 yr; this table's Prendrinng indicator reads 1.01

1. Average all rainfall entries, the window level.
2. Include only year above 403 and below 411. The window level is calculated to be 16.1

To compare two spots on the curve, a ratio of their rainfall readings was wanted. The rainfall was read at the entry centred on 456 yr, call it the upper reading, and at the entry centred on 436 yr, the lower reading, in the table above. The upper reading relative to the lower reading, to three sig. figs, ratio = 1.00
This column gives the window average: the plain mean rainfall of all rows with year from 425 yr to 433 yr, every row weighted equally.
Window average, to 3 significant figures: 15.4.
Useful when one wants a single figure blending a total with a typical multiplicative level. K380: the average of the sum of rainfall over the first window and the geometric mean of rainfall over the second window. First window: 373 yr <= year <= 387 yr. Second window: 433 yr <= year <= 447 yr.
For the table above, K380 73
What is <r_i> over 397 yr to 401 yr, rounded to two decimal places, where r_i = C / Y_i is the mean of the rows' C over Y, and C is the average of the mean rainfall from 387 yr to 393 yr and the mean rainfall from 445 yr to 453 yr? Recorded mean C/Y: 1.09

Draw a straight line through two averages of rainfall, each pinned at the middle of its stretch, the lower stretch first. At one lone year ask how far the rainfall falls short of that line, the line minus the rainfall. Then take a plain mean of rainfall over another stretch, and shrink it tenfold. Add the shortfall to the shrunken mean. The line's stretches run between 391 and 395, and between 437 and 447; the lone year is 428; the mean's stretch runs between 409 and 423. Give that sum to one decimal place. 3.3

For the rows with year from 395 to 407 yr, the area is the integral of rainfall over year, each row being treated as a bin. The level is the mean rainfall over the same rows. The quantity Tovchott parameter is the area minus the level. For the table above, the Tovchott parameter 178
